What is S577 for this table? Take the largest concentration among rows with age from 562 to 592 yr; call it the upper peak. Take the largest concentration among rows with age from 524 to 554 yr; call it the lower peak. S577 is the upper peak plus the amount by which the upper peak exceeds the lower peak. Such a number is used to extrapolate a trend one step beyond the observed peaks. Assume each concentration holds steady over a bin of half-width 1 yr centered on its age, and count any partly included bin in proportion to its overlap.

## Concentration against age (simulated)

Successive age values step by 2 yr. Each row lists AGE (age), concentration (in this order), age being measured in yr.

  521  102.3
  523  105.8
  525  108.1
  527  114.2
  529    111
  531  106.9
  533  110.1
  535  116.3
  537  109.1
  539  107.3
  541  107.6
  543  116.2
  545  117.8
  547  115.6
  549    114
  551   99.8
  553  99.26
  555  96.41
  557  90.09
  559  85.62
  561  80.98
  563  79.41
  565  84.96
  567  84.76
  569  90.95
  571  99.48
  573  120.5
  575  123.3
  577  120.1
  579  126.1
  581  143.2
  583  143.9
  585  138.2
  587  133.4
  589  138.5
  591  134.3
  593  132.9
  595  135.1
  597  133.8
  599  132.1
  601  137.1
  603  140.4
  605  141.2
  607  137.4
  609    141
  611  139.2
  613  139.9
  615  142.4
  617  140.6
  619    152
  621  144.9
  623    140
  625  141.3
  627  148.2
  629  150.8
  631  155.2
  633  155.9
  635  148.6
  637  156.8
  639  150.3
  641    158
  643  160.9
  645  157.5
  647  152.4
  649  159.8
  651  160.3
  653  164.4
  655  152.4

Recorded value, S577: 170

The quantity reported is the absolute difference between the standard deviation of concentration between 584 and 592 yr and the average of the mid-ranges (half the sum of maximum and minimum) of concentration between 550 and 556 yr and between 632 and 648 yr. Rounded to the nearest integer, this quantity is 124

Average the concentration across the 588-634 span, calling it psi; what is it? 141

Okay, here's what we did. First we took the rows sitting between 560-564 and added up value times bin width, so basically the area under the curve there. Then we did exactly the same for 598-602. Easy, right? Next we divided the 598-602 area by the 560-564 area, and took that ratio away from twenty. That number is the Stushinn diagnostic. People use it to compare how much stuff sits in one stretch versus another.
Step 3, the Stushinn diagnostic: 18.32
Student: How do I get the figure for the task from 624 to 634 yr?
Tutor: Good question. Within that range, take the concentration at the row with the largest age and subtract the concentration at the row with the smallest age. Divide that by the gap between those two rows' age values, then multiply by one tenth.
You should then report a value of 0.18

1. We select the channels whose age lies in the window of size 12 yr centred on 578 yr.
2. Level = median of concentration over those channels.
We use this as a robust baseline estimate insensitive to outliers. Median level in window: 125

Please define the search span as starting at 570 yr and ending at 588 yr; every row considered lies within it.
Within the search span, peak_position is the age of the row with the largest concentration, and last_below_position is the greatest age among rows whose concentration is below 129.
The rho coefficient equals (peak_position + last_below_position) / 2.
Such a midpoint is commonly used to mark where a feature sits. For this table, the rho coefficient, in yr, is 581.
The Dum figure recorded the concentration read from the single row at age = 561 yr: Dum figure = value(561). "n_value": 80.98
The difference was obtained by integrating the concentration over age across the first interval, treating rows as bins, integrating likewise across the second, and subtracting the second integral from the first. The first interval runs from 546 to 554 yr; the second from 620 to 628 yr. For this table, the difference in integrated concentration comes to -291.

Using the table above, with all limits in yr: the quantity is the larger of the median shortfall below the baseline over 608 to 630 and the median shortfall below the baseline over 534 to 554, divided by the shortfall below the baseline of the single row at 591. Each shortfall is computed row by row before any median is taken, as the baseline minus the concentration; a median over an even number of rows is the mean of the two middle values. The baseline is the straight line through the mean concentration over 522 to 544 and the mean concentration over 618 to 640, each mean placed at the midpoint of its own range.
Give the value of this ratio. -7.5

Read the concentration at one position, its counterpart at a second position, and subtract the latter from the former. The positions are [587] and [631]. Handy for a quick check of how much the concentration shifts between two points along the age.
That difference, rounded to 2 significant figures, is -22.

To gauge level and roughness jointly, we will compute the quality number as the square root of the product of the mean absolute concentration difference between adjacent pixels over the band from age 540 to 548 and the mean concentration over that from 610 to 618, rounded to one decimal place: 24.1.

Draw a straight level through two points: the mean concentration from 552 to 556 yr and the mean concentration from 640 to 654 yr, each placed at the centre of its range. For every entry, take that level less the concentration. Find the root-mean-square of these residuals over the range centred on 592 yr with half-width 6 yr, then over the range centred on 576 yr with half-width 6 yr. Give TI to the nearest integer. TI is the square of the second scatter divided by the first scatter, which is 17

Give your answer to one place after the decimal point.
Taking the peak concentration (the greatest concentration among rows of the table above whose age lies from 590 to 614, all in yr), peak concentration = 141.2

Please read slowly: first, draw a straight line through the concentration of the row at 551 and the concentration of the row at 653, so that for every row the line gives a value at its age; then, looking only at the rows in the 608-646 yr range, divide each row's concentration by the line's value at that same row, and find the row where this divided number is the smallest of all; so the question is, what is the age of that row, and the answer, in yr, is 623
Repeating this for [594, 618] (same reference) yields 617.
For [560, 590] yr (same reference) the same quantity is 563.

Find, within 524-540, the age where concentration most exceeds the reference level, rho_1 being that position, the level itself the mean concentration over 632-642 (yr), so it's 535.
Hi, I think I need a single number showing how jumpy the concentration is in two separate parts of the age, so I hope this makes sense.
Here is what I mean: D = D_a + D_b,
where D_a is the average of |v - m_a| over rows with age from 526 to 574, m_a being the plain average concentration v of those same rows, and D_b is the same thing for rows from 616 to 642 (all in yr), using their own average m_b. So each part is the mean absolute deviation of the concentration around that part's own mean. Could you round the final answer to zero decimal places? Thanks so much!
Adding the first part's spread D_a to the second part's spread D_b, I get 16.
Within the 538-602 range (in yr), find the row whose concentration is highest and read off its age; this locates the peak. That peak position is 583 yr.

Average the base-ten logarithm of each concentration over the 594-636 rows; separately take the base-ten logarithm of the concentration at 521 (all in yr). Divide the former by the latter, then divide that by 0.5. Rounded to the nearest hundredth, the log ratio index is 2.14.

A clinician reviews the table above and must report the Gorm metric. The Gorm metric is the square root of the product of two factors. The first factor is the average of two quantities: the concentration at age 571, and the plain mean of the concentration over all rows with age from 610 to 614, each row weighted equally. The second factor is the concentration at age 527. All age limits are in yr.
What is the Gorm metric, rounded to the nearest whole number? 117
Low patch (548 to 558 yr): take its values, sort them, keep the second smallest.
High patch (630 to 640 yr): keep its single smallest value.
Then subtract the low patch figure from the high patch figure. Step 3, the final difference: 52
